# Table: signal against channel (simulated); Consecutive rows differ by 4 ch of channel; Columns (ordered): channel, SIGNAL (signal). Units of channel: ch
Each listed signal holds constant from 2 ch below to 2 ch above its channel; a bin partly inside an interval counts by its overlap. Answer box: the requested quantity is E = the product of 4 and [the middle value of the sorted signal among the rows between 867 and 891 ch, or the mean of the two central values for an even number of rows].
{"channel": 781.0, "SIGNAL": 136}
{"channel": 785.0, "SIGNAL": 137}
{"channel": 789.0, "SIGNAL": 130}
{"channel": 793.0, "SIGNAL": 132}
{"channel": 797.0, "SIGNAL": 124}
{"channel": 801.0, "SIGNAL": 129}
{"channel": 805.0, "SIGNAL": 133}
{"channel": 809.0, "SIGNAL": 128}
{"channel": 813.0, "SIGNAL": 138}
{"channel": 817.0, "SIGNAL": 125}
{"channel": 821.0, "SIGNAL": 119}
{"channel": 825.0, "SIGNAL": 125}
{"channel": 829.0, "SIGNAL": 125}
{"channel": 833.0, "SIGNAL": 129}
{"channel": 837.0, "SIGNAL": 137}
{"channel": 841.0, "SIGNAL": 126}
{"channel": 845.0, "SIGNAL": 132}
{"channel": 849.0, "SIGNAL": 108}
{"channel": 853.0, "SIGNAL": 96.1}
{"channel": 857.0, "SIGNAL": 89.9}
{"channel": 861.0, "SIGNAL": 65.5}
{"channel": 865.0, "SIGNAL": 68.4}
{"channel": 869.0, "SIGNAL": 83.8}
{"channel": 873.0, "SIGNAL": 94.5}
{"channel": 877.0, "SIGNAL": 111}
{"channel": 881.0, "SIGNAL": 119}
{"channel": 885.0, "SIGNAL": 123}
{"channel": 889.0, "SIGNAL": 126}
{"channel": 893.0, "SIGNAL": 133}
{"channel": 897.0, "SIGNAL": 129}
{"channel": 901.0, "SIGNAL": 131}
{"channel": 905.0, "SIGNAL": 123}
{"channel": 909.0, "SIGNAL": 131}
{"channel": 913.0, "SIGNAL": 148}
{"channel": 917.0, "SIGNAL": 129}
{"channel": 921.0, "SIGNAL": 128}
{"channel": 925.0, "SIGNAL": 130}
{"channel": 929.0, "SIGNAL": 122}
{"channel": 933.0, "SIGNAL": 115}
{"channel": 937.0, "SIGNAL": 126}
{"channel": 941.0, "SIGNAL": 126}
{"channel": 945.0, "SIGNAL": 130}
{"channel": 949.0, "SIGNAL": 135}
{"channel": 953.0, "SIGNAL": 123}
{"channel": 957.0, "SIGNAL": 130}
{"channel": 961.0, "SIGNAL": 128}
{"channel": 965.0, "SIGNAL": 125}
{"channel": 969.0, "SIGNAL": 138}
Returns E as 460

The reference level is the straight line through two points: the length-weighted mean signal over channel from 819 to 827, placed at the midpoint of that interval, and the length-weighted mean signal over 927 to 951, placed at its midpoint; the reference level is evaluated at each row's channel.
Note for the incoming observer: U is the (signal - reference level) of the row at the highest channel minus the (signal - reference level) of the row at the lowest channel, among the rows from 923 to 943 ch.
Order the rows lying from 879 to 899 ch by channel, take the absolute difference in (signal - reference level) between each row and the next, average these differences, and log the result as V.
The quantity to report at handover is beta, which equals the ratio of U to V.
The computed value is -1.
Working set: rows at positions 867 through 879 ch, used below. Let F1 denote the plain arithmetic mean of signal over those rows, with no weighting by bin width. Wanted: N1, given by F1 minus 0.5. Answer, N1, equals 96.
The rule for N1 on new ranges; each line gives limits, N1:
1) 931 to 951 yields 126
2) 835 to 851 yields 125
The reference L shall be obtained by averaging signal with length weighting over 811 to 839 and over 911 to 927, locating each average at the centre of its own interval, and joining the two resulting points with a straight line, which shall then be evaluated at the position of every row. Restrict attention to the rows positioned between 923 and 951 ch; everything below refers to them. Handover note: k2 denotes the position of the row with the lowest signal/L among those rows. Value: 933.0 ch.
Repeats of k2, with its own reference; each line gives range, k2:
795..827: 821.0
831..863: 861.0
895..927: 905.0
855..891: 861.0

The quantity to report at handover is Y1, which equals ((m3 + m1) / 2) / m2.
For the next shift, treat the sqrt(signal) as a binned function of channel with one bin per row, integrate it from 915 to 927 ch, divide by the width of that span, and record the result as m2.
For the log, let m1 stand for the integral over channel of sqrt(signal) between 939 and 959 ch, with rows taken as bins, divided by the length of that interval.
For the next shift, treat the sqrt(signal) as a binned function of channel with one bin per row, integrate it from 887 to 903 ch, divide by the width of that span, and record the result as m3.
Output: 1.00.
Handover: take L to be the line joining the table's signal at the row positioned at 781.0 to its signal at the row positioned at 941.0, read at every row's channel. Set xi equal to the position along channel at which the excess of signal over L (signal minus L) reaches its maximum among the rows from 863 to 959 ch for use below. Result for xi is 913.0 ch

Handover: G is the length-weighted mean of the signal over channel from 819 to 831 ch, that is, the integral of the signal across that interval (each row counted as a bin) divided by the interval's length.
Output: 123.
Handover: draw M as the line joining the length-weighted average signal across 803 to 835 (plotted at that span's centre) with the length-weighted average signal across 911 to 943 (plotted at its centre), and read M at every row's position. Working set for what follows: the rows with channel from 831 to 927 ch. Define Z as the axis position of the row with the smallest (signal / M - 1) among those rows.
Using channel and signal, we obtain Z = 861.0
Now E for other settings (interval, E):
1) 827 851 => 510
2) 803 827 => 506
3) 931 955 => 504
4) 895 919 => 520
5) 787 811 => 518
